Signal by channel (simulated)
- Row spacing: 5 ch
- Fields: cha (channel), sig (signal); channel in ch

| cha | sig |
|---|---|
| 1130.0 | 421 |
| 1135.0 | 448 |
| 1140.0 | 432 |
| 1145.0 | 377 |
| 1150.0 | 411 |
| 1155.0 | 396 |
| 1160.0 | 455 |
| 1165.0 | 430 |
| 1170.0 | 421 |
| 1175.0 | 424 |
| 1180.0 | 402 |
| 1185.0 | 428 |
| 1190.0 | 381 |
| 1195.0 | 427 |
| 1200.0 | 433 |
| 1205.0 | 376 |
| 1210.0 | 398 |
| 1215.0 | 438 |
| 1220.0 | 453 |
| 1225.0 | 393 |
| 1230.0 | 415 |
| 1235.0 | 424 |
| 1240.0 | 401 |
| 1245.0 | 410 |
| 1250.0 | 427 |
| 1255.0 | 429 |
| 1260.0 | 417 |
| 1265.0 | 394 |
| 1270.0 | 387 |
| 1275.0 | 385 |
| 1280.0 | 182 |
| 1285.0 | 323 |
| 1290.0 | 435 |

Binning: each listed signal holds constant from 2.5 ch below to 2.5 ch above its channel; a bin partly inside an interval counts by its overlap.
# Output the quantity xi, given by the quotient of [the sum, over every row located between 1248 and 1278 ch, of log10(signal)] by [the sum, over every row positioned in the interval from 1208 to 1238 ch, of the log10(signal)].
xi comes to 0.99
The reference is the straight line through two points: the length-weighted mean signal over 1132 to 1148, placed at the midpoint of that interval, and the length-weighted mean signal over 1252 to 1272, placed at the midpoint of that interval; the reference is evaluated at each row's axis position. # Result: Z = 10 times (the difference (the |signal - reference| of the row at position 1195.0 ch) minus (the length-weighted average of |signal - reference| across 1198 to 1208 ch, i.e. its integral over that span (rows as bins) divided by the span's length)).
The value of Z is -148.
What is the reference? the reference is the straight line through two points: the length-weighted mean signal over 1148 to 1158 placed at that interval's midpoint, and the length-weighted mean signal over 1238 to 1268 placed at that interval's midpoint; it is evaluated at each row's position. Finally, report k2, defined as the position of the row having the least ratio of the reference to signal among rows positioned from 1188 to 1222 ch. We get 1220.0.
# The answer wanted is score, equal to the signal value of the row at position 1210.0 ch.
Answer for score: 398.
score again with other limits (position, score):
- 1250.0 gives 427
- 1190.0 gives 381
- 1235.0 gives 424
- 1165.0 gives 430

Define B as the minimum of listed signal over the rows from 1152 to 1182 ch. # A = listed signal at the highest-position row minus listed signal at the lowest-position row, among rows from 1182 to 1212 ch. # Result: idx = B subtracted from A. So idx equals -426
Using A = -30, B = 396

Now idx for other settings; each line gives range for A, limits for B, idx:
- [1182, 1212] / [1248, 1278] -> -415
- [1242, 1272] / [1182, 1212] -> -399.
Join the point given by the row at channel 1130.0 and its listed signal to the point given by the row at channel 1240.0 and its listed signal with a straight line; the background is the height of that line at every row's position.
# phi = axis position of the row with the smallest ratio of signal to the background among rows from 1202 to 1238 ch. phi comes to 1205.0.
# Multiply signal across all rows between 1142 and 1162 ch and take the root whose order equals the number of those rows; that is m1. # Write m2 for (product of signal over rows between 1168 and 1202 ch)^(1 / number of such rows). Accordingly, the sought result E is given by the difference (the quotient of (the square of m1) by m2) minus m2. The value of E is -15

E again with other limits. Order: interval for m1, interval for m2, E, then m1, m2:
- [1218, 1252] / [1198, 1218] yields 14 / 417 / 410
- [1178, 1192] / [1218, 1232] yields -32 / 403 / 420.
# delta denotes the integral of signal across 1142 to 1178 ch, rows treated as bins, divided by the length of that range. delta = 416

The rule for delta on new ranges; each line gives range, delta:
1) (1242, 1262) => 420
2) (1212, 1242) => 421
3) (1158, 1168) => 441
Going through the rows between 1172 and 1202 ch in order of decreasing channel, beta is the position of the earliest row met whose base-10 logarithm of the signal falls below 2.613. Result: 1190.0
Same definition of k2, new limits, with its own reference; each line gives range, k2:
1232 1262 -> 1255.0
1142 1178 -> 1160.0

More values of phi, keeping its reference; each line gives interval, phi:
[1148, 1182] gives 1155.0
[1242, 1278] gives 1275.0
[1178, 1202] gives 1190.0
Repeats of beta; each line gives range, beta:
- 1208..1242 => 1240.0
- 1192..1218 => 1210.0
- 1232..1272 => 1270.0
